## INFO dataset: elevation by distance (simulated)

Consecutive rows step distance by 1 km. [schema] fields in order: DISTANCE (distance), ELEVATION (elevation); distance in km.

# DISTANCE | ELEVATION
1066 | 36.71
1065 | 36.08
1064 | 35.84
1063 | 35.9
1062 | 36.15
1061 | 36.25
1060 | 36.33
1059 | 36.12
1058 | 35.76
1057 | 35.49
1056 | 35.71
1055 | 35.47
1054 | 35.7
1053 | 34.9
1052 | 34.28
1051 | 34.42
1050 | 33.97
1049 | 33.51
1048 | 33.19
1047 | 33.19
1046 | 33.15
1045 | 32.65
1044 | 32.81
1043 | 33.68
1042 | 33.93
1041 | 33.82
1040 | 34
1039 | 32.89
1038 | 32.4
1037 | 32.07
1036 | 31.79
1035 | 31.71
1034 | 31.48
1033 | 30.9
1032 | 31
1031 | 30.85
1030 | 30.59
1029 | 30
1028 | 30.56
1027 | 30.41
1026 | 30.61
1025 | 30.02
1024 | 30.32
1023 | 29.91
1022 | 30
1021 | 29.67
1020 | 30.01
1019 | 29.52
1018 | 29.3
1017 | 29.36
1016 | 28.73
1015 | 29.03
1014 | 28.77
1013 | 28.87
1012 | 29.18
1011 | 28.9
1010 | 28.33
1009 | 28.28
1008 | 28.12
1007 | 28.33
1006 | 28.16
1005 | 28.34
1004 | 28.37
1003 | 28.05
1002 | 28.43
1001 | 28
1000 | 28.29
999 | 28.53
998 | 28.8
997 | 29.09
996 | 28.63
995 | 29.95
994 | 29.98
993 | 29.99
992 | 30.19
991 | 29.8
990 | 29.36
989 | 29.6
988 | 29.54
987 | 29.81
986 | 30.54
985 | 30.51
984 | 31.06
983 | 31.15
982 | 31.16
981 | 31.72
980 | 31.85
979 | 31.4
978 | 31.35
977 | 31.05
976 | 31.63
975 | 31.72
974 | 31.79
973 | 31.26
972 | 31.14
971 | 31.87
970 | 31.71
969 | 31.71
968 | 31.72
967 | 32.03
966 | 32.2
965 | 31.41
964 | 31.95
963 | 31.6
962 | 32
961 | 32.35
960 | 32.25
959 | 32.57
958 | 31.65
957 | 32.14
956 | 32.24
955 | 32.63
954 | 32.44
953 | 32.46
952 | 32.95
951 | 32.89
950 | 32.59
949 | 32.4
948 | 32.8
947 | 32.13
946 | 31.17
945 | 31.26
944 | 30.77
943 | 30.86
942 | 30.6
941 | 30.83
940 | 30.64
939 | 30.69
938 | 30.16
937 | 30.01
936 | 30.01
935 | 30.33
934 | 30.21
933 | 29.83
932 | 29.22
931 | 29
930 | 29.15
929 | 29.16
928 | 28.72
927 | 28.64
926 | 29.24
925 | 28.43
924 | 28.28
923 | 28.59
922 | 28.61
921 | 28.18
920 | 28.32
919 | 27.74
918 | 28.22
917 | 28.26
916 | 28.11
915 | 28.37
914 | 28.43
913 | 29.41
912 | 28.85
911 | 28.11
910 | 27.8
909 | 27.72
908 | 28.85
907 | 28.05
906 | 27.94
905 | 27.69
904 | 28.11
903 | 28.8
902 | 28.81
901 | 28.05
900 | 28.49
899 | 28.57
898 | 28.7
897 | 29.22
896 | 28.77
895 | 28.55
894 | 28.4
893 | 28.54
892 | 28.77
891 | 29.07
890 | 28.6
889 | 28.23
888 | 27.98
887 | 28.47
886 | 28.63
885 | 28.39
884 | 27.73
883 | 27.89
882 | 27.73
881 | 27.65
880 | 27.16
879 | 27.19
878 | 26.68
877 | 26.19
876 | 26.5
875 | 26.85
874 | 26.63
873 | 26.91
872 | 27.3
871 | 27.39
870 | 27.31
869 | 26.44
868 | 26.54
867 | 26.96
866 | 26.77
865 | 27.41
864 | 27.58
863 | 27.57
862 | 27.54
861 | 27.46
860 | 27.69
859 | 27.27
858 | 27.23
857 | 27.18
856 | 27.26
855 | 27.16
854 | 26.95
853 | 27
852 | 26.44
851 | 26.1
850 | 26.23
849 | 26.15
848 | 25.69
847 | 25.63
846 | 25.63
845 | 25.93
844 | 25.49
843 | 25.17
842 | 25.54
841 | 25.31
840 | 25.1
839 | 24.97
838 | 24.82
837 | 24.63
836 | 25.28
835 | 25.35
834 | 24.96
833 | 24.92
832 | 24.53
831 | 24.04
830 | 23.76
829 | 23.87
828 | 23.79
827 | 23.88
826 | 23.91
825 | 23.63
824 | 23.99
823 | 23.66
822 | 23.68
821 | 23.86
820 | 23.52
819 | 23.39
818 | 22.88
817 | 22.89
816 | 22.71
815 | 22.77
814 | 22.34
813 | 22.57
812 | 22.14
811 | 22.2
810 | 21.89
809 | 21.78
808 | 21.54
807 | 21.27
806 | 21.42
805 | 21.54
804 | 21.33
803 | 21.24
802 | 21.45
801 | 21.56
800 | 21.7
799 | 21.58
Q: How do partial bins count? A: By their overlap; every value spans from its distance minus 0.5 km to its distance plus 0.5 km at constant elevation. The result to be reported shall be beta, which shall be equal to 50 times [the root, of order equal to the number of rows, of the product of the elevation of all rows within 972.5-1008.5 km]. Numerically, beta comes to 1492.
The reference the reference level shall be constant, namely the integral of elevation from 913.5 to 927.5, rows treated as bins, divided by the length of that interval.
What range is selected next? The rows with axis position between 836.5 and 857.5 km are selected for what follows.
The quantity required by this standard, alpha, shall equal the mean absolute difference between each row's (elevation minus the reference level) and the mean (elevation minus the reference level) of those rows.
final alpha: 0.7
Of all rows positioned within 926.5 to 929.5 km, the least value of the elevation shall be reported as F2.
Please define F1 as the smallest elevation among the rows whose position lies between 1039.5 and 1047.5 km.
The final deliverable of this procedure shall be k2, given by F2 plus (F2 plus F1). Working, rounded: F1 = 32.65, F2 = 28.64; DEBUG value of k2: 90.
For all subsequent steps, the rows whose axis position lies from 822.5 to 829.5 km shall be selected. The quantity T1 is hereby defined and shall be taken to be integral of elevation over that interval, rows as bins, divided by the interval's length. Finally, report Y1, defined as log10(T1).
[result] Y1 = 1.38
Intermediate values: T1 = 24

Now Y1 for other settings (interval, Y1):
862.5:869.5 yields 1.43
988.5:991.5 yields 1.47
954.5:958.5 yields 1.51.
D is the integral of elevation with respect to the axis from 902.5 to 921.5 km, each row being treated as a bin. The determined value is 537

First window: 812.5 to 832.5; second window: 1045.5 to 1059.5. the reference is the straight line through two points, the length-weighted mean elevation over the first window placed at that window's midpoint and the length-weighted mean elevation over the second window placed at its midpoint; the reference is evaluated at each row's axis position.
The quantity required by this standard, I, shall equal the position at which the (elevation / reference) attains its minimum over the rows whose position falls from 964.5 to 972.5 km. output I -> 972 km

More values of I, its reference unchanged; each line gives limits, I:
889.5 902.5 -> 901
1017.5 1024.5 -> 1018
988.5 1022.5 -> 1008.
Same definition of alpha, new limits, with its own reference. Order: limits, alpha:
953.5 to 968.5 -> 0.3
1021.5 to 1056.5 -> 1.5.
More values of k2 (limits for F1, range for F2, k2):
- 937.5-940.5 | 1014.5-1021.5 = 88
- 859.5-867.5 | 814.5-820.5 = 72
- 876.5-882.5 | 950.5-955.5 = 91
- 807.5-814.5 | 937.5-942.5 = 82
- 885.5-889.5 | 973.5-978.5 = 90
